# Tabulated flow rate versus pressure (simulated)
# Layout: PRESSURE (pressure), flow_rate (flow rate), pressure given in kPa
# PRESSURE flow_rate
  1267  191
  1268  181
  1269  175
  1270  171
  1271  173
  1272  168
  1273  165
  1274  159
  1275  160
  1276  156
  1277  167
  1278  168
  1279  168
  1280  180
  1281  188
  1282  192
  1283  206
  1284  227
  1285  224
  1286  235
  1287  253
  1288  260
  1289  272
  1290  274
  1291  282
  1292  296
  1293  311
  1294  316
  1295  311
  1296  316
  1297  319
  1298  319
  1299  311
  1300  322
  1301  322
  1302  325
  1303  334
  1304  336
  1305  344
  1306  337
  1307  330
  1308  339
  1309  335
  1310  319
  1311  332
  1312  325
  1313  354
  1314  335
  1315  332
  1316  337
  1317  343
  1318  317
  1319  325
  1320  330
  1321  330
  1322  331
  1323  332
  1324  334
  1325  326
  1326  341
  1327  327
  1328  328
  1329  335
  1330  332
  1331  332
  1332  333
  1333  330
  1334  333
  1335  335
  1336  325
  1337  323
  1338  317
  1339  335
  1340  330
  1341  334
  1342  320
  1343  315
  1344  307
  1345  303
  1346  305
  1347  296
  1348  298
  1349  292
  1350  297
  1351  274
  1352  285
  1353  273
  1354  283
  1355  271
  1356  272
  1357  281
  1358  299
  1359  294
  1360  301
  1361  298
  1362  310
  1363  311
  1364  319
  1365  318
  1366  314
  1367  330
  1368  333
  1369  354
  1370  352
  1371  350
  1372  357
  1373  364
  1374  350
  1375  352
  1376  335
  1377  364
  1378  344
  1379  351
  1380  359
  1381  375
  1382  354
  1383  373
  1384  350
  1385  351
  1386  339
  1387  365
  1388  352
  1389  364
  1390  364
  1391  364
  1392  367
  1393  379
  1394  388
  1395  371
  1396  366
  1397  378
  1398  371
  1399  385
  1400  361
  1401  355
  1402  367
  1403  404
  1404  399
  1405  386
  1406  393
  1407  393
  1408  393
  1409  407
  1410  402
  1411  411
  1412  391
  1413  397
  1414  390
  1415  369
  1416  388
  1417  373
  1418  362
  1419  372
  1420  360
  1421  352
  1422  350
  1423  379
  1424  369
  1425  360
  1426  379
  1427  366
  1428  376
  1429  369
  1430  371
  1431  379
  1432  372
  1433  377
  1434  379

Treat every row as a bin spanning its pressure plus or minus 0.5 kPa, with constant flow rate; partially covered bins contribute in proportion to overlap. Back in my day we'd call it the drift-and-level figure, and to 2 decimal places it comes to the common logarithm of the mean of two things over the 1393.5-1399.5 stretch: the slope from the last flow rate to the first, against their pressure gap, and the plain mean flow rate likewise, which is 2.27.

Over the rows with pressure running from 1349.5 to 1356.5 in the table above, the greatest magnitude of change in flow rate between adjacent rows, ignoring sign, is 23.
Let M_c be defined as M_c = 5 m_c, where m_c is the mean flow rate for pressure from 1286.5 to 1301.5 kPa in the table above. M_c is 1495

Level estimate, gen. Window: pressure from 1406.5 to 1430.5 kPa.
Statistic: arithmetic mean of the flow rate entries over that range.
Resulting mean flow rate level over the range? 378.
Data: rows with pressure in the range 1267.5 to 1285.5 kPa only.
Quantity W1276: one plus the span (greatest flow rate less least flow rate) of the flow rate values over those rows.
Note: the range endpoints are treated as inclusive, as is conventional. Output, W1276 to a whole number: 72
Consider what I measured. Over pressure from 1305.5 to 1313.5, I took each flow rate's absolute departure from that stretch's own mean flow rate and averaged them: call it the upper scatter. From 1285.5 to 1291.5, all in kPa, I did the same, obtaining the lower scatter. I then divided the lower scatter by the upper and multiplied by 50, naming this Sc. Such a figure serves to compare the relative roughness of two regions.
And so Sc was 90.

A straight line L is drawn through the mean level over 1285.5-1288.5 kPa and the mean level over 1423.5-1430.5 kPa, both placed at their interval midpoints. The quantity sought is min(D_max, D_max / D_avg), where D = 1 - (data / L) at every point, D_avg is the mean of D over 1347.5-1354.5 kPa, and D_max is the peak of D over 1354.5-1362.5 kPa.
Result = 0.120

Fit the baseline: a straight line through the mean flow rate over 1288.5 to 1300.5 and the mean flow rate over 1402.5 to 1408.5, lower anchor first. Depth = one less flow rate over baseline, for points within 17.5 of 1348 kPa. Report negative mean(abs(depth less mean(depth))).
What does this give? -0.062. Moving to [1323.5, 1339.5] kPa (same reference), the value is -0.016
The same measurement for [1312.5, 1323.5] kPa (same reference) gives -0.027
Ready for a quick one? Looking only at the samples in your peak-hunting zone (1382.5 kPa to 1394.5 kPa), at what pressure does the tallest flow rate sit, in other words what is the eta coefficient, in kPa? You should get 1394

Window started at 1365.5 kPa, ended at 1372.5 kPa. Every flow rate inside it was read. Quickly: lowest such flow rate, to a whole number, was 314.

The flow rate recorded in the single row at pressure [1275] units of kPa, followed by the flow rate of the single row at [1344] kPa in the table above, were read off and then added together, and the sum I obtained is 467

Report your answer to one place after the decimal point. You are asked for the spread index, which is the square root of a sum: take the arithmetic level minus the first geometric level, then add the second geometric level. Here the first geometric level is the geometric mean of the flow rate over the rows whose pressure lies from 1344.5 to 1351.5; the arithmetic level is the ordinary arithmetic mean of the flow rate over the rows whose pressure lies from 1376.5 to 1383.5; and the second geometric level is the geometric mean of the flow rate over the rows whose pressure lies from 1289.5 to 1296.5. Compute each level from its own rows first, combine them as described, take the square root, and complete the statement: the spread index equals 19.1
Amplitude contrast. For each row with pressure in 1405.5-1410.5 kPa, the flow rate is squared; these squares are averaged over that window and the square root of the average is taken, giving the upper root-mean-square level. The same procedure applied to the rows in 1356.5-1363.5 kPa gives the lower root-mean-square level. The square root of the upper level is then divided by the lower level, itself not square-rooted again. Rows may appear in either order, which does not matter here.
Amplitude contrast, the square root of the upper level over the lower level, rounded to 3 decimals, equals 0.067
